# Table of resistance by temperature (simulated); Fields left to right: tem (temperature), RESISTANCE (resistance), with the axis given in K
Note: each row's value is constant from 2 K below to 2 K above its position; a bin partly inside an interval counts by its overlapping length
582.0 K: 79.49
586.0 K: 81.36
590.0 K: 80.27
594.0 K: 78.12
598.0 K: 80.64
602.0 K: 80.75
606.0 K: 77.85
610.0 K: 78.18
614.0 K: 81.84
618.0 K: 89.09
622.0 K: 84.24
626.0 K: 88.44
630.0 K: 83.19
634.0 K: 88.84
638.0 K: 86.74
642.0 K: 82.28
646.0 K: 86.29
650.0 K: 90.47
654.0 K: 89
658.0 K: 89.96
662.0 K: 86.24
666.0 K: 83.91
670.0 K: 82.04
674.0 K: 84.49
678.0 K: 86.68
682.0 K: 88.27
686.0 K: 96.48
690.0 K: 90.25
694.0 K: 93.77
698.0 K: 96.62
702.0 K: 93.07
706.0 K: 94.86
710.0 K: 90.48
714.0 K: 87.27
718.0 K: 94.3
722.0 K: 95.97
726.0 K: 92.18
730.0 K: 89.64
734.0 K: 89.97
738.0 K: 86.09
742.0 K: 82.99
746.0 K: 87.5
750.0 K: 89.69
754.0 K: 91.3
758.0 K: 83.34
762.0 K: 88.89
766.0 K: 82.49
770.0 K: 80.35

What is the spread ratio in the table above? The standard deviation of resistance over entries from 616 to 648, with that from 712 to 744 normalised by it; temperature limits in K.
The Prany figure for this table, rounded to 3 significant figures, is 1.63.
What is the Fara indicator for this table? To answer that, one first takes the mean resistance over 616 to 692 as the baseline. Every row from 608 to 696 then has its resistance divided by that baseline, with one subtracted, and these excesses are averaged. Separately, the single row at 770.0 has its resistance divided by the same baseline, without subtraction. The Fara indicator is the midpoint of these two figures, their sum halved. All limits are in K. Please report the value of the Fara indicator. 0.46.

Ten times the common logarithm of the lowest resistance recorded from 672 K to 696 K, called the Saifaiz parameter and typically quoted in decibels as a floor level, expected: 19.3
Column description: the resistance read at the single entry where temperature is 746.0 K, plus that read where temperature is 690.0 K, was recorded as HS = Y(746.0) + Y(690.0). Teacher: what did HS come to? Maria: 178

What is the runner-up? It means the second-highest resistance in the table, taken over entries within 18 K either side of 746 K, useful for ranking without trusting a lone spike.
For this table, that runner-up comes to 89.97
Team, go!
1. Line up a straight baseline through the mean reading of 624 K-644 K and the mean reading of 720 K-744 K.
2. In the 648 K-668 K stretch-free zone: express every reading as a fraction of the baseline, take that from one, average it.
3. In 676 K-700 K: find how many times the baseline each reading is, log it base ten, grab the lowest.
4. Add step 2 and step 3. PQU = -0.017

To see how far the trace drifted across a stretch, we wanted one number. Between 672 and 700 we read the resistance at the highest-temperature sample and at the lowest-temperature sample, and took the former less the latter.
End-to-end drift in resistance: 12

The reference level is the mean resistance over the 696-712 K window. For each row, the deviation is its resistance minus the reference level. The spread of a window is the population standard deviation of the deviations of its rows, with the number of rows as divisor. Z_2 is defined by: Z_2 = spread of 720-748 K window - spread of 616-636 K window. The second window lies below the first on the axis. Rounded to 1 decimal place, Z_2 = 1.4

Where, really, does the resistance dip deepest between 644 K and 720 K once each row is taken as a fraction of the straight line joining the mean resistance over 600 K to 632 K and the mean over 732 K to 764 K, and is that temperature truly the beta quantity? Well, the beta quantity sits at 670.0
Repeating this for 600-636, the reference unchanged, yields 606.0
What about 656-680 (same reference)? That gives 670.0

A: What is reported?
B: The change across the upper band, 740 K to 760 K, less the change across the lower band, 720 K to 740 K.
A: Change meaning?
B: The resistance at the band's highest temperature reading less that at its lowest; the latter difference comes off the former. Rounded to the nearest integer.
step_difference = 10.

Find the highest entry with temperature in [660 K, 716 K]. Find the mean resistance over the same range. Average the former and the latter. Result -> 93.1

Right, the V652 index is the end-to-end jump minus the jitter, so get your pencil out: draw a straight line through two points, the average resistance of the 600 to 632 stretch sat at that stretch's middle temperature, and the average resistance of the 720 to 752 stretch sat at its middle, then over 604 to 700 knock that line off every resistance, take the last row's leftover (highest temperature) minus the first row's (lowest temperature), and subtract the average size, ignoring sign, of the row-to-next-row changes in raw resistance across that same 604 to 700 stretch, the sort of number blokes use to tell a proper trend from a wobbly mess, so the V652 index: 10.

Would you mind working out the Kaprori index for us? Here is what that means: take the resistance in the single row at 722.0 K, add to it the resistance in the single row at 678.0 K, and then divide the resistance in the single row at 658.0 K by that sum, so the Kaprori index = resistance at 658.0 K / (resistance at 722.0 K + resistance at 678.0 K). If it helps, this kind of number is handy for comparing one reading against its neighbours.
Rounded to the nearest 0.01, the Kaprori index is 0.49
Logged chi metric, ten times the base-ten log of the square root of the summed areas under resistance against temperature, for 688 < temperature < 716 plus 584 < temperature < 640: 19.3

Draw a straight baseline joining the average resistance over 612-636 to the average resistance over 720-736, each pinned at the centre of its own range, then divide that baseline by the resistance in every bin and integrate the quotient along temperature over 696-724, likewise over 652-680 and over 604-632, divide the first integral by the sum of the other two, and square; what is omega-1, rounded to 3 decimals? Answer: 0.225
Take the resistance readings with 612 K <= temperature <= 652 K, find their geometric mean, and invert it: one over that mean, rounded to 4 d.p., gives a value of 0.0116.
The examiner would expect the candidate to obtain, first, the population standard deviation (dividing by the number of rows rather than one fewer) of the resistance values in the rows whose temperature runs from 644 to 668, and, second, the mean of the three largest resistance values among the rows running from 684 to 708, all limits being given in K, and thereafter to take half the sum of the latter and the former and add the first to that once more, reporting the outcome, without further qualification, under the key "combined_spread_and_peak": 52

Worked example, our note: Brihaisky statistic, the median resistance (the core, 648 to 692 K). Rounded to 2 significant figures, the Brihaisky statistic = 88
